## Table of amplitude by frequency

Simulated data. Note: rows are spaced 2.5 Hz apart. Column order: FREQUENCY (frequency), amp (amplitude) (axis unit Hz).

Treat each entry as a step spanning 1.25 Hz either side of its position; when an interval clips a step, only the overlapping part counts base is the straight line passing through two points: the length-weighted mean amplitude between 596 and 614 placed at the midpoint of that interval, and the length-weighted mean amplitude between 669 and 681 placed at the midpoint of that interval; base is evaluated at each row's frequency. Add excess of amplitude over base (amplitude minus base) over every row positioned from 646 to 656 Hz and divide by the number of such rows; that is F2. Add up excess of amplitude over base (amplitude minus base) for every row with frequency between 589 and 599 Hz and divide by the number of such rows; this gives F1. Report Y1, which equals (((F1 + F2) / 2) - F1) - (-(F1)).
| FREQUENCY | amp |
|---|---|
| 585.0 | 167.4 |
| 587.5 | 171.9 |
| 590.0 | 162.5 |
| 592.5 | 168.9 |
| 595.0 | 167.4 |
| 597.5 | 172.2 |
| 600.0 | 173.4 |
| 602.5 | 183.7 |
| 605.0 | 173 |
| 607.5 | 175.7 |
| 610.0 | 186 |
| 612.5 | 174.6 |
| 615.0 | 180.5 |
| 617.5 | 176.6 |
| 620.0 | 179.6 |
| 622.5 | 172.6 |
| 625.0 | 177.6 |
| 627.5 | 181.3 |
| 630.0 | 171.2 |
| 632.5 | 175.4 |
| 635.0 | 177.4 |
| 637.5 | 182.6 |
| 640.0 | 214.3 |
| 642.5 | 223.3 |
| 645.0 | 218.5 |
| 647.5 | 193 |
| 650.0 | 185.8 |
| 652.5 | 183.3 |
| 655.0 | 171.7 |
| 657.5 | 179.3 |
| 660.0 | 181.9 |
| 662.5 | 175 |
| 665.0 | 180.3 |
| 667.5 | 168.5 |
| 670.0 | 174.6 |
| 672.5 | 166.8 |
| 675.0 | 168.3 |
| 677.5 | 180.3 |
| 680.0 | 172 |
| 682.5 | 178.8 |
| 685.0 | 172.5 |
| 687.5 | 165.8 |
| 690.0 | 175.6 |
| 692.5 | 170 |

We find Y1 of 0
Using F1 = -10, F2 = 10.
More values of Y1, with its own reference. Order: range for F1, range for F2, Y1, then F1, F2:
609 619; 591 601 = -2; 3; -7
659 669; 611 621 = 3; 3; 2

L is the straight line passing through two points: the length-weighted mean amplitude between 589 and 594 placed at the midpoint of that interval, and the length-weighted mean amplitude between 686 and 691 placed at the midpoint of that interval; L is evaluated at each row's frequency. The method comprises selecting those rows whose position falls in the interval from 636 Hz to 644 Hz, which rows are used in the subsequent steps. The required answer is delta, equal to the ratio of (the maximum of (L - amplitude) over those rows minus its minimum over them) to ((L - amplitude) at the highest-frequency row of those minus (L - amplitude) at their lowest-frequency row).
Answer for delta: -1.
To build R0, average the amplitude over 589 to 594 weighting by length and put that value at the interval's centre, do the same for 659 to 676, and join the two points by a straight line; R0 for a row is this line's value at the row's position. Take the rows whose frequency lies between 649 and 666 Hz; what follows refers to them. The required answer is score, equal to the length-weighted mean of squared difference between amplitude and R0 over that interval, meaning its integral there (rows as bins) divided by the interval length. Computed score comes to 70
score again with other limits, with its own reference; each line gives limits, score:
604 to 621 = 116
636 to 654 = 1080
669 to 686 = 22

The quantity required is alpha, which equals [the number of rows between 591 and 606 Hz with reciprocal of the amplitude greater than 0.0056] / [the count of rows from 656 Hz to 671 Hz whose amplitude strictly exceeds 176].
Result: 1.7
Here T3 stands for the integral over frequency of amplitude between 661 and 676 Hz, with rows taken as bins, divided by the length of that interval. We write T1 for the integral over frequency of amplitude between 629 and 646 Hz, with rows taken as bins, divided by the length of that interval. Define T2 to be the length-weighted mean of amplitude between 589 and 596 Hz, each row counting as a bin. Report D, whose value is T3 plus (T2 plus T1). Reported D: 534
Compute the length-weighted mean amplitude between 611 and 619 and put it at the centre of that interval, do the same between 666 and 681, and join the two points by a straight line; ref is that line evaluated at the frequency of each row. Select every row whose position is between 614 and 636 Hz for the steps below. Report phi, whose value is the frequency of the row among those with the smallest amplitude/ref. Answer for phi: 630.0 Hz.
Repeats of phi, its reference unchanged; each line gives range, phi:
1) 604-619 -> 605.0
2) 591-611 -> 595.0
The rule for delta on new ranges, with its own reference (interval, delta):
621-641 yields -1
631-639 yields -1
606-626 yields -13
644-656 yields 1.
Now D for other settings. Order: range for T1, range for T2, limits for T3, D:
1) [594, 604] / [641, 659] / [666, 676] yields 538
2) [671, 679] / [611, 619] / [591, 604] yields 522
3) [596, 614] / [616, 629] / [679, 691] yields 527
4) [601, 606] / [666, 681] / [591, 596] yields 518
